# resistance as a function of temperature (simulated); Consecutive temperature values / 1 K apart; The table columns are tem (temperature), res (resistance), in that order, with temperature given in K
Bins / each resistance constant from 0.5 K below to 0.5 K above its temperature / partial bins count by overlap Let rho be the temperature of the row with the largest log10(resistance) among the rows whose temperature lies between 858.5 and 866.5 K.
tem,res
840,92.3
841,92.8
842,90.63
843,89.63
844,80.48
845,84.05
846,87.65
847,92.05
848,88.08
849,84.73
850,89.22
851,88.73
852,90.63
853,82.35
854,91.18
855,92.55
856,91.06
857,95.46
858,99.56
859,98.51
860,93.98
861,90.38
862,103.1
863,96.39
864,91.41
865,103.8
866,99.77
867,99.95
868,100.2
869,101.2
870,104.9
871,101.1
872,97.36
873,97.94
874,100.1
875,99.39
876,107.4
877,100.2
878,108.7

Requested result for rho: 865 K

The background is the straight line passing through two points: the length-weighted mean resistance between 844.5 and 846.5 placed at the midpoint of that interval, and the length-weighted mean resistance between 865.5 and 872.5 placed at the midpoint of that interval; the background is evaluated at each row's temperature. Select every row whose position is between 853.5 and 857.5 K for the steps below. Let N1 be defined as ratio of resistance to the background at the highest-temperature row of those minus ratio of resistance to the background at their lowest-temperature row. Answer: 0.03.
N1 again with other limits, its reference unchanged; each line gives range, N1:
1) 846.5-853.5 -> -0.15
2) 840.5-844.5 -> -0.17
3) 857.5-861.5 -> -0.12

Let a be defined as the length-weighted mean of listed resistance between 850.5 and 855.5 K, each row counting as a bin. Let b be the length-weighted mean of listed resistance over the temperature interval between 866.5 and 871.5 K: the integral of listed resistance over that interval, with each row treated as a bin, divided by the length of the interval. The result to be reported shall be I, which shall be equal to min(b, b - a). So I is 12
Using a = 89.1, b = 101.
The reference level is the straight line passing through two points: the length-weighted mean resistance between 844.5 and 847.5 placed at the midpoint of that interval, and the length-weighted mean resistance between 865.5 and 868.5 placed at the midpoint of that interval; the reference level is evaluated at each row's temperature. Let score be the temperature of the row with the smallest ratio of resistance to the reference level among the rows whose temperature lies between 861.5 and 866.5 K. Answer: 864 K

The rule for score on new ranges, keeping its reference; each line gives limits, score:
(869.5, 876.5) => 872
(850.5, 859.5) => 853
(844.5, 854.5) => 853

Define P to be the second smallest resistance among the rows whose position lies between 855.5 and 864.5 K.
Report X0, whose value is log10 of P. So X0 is 1.96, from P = 91.06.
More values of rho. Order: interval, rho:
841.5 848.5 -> 847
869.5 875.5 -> 870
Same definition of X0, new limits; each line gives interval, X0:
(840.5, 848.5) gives 1.92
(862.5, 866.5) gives 1.98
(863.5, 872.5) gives 1.99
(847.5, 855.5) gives 1.93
